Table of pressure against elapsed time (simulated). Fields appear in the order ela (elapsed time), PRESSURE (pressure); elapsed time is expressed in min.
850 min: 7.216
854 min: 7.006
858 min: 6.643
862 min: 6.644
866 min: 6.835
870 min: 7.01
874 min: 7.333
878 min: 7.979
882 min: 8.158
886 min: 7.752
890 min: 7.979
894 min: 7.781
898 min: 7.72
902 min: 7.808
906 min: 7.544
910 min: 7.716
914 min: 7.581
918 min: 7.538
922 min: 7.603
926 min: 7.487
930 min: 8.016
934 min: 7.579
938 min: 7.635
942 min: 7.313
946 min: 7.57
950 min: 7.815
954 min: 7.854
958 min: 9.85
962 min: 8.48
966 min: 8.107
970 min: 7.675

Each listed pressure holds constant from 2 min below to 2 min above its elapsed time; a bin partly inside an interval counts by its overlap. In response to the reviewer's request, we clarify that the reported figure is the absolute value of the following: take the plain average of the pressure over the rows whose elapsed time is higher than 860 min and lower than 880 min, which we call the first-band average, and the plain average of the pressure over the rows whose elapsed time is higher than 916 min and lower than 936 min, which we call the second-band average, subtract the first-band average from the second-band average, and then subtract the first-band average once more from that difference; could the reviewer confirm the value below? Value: 6.7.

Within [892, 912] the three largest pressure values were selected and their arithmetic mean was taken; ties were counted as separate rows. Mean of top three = 7.8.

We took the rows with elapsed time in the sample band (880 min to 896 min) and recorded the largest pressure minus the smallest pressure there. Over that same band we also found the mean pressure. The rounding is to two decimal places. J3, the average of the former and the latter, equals 4.16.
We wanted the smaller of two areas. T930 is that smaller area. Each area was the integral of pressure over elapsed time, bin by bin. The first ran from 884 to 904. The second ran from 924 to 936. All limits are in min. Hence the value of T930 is 92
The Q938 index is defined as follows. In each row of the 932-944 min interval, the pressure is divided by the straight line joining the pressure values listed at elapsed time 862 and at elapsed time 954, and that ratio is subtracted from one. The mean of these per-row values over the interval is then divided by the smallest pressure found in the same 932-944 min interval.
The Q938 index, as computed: 0.0024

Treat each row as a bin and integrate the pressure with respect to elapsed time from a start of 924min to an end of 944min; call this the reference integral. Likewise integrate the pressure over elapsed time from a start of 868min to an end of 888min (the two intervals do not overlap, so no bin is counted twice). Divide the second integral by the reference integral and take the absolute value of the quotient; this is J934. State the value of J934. 1.01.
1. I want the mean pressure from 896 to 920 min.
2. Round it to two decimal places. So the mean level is 7.65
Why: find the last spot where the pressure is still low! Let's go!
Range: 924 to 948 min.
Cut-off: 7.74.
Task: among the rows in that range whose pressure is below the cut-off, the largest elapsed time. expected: 946 min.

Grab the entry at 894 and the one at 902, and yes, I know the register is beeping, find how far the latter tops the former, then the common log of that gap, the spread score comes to -1.6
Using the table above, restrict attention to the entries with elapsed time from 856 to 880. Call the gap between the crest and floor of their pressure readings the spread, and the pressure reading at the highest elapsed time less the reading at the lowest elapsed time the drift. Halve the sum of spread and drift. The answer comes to 1.3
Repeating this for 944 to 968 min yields 1.4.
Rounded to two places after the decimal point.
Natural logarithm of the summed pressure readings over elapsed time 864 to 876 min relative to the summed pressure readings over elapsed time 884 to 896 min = -0.10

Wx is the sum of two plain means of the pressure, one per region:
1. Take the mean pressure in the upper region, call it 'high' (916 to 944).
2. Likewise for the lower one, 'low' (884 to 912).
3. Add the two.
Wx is 15.4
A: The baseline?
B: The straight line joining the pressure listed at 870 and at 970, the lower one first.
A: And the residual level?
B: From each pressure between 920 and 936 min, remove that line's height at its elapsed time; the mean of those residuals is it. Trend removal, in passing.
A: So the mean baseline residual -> 0.28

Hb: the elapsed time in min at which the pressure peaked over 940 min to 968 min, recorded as 958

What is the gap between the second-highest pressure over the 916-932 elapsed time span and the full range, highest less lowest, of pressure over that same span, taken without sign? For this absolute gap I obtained 7.07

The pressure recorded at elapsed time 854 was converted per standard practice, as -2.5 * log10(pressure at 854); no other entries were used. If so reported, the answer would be -2.11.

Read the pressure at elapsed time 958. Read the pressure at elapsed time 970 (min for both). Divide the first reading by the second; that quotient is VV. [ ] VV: 1.28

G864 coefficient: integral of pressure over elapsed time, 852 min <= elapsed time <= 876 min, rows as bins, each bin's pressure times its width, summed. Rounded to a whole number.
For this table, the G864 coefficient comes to 166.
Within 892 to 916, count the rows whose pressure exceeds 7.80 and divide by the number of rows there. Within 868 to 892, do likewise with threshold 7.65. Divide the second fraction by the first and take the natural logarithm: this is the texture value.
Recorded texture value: 1.4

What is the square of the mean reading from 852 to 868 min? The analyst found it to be 46.0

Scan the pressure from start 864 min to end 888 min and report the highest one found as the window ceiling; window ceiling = 8.158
